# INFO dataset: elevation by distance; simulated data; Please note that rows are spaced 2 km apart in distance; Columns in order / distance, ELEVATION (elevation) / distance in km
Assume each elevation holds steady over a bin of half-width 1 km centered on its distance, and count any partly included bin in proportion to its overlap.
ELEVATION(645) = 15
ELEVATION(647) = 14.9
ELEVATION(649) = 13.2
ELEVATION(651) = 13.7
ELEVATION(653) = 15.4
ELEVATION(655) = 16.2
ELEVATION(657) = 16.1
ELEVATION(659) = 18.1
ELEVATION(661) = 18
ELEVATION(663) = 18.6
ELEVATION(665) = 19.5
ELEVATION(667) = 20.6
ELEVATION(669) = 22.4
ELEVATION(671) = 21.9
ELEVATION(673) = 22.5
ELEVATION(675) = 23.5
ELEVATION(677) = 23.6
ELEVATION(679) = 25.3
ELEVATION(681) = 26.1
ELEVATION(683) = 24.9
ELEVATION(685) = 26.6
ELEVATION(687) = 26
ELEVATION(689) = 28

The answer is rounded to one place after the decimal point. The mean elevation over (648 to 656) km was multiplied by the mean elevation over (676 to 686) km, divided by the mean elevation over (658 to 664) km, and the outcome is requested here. 20.3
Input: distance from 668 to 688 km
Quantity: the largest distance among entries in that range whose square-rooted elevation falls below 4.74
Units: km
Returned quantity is 671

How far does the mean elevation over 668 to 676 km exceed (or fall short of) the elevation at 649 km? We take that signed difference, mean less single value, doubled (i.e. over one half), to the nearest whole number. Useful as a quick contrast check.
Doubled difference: 19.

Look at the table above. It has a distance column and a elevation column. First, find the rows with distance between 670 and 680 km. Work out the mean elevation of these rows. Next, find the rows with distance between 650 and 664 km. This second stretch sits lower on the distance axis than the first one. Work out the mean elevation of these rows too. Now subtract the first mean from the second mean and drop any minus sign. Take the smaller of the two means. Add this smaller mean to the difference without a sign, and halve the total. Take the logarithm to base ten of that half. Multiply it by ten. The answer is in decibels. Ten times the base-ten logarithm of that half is 10.7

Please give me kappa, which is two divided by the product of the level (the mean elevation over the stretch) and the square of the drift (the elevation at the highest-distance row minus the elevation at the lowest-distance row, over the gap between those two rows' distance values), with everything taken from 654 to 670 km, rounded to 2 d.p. 0.55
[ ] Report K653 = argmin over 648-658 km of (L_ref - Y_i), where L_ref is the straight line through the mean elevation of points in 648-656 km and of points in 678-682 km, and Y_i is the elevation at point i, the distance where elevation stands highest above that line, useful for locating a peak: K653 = 655 km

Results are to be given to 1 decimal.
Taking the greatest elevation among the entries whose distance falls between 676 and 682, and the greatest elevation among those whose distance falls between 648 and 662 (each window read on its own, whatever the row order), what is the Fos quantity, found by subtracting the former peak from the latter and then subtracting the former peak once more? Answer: -34.1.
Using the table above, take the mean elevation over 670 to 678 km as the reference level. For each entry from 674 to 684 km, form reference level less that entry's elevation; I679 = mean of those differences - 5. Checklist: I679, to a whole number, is -7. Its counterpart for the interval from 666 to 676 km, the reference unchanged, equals -4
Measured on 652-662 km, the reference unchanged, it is 1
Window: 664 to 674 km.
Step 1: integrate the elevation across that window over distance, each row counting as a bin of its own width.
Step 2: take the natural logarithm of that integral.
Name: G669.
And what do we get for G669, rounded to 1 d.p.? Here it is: 5.4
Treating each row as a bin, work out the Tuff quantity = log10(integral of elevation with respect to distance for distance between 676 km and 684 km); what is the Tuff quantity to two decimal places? 2.30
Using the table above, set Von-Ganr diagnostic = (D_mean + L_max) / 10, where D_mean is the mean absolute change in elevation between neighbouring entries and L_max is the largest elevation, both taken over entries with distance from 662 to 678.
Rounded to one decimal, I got 2.4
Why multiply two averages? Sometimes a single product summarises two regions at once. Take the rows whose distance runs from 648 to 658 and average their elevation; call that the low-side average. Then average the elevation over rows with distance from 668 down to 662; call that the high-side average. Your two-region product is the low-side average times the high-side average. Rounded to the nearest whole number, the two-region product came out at 292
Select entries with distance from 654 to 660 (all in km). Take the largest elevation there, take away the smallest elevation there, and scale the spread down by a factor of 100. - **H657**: 0.020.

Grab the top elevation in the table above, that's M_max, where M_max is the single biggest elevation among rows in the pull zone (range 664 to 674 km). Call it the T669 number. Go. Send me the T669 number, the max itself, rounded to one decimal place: 22.5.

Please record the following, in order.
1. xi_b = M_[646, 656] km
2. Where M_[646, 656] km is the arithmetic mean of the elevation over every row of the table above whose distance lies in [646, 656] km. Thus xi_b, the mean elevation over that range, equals 14.7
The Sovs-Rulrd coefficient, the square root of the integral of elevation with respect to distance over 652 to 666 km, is 16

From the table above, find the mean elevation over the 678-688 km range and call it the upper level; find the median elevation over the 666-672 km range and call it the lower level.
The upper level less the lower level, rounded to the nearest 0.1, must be 3.9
